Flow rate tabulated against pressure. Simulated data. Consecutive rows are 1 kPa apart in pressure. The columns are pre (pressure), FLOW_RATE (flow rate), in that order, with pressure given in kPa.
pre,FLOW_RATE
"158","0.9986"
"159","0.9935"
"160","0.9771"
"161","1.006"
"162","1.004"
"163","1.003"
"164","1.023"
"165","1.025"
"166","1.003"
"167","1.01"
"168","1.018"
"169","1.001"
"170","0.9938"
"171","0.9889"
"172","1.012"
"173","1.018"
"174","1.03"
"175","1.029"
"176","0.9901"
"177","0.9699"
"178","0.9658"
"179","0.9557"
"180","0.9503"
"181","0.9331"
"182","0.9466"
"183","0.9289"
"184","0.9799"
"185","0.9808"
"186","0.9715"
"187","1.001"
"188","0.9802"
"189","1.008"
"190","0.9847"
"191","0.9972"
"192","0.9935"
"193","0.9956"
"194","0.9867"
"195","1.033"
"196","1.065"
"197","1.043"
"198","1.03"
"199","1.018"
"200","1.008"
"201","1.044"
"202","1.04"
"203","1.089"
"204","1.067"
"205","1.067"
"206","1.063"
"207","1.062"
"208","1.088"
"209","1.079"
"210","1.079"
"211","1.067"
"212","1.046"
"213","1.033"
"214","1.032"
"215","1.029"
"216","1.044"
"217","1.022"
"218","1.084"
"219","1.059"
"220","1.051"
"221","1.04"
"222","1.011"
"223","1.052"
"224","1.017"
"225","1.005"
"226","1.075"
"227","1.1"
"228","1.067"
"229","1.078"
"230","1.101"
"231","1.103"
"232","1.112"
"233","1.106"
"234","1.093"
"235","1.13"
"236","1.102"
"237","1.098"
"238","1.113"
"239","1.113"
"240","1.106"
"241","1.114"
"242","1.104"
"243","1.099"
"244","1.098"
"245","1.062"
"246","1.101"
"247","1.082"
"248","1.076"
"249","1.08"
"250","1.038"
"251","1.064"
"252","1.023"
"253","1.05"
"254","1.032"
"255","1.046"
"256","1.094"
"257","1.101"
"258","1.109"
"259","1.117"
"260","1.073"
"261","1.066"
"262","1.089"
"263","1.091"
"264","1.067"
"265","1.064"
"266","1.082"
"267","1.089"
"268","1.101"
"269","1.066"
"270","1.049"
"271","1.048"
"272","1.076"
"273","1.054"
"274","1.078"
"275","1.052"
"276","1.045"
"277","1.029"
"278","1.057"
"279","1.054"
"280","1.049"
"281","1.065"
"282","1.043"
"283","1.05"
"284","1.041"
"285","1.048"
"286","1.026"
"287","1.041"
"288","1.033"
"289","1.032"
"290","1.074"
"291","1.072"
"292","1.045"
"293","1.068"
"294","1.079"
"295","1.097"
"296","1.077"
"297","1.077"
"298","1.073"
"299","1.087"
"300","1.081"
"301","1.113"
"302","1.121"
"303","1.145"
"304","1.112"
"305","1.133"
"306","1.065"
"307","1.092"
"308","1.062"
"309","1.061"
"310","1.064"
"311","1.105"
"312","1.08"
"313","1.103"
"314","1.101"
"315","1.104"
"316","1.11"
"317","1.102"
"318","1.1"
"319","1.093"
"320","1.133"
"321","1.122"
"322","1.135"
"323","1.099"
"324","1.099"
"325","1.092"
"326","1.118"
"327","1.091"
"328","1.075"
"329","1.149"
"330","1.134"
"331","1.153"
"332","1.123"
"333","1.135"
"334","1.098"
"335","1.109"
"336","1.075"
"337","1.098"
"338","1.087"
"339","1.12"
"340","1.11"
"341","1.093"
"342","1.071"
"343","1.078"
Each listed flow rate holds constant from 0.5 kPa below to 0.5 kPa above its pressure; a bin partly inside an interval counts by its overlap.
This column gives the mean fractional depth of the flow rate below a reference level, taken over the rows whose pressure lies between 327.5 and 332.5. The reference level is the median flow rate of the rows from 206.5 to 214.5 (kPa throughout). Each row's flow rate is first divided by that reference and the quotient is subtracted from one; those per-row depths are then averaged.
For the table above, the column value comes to -0.059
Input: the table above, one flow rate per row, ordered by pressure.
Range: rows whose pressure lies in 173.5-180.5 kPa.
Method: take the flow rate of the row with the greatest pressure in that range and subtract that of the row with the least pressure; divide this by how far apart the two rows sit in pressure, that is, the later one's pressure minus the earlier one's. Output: -0.013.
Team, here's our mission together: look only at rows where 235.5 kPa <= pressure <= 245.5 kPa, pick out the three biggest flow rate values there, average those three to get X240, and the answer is 1.11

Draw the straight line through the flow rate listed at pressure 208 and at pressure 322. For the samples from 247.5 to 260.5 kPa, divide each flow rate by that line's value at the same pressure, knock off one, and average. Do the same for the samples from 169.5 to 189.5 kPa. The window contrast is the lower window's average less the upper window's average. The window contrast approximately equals -0.054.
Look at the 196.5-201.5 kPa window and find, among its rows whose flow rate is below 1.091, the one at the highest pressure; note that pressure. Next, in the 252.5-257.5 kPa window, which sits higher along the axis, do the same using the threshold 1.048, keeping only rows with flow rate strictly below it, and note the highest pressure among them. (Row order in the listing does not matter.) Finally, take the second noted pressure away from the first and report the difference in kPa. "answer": -54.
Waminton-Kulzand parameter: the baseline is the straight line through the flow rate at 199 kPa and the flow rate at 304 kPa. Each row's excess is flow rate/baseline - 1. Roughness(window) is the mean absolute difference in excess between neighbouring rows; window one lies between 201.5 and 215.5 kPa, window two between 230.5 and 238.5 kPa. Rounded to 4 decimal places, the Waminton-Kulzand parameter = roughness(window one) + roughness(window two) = 0.0281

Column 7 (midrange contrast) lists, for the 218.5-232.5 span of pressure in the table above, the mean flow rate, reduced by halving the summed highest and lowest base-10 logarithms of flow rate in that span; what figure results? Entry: 1.04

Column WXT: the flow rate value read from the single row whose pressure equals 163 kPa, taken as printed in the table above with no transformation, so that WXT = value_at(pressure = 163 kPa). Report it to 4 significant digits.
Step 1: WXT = 1.003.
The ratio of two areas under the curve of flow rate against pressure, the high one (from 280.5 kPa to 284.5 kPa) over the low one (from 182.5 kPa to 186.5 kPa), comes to 1.09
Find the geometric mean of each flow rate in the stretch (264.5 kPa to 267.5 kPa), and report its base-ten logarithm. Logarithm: 0.033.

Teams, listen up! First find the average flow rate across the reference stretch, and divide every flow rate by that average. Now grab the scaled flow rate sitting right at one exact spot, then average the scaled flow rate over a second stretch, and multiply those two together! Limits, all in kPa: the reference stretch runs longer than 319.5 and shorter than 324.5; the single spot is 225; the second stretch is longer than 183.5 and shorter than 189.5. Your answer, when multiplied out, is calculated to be 0.79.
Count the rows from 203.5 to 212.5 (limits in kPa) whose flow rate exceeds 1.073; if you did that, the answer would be 3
